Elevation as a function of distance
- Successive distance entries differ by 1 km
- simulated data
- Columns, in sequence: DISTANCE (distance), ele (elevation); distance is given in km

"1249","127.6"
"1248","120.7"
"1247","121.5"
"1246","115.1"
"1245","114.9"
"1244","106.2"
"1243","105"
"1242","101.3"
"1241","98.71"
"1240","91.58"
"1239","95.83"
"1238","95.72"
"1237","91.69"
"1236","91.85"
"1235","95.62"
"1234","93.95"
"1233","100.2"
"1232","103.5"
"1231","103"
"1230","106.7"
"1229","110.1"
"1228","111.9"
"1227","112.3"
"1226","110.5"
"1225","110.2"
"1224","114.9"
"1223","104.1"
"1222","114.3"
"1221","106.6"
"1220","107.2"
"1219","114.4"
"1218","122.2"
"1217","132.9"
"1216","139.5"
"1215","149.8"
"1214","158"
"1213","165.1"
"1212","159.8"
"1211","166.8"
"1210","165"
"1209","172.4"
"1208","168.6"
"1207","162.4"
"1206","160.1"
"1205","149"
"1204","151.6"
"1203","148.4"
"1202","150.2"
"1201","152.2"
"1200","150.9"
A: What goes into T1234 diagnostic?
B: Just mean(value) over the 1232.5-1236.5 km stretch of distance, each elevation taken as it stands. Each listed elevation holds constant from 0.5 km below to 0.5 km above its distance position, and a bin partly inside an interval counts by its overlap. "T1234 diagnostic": 95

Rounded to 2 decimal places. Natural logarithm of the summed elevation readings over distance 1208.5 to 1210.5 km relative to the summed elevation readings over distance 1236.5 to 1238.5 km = 0.59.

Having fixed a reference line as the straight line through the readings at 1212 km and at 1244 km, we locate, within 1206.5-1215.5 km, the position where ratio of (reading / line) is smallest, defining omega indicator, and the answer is 1207 km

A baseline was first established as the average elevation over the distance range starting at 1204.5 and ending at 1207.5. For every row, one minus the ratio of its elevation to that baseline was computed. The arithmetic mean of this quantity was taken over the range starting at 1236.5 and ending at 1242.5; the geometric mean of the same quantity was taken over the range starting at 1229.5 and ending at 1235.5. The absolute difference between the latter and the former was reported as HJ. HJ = 0.031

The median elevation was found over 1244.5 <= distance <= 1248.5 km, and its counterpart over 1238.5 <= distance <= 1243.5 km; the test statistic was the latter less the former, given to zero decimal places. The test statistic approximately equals -19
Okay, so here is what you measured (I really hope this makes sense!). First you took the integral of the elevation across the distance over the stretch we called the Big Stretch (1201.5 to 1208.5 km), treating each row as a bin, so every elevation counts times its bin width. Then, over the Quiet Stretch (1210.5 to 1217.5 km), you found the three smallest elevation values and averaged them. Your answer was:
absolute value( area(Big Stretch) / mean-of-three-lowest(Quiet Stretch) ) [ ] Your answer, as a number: 8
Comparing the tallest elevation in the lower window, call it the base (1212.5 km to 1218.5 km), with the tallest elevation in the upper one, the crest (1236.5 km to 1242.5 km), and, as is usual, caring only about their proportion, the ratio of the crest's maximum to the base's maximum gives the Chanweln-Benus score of 0.61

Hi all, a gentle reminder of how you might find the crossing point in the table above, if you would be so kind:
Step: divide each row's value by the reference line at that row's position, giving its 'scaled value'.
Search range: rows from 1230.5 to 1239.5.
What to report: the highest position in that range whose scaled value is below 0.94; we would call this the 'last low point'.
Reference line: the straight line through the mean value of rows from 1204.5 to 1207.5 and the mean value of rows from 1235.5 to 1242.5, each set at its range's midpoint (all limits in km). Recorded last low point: 1237 km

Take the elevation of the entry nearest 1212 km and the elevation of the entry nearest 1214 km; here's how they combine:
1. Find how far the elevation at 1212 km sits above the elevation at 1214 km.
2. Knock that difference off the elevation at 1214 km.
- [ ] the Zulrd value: 156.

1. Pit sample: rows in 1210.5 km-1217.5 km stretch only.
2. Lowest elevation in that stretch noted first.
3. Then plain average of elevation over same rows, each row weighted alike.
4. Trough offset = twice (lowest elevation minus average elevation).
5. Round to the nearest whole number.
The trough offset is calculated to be -40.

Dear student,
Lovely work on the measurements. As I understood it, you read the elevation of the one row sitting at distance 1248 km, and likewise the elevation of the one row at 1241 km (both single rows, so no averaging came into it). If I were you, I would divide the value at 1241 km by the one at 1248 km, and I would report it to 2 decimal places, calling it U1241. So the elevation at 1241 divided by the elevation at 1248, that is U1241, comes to 0.82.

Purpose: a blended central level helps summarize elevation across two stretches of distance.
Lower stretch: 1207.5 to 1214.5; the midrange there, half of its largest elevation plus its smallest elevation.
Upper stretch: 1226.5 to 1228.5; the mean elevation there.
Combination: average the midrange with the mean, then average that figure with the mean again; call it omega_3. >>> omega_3 125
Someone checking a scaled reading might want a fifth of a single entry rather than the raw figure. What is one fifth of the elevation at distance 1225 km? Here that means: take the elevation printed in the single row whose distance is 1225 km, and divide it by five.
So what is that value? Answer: 22.0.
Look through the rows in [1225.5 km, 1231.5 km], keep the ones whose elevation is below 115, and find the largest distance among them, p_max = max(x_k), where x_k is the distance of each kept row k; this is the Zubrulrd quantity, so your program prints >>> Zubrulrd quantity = 1231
